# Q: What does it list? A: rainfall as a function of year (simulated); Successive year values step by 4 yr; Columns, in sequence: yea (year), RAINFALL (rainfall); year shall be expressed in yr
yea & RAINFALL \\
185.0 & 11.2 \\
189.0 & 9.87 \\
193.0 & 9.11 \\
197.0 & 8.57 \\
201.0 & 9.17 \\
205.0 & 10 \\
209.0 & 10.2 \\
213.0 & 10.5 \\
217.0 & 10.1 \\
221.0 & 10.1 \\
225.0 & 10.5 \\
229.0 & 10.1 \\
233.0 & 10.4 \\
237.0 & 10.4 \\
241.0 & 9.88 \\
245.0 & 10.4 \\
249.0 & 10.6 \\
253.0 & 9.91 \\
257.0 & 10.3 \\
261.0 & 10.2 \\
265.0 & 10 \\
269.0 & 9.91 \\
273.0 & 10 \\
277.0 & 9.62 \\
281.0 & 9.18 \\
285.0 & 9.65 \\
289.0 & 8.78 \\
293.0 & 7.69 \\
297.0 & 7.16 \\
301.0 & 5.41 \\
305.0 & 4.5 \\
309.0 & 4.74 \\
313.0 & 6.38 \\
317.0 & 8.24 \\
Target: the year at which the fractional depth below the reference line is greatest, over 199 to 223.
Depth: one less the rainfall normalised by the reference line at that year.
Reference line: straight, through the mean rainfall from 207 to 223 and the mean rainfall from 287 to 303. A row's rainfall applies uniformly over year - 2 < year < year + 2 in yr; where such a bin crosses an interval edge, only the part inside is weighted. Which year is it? 201.0 yr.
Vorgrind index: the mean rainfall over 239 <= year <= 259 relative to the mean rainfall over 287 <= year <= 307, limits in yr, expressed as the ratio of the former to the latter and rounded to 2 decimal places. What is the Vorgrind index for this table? 1.52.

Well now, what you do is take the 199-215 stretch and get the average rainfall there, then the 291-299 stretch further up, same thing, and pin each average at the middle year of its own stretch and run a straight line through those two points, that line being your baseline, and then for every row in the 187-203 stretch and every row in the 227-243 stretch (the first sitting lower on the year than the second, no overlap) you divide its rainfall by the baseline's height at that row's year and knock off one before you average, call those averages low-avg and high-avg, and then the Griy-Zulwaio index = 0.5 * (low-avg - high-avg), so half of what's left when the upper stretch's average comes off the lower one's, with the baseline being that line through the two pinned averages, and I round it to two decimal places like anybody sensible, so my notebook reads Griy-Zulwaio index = -0.11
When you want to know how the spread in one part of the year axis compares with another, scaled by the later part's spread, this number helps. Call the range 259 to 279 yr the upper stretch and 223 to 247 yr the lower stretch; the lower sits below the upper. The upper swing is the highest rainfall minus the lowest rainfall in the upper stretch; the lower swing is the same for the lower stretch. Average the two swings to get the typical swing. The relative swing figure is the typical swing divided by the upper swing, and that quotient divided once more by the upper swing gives 1.8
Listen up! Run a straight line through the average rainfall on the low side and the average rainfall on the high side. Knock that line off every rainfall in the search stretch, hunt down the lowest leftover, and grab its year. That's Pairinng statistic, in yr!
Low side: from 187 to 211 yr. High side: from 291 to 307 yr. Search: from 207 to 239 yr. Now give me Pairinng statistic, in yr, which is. 209.0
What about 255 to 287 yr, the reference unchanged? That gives 281.0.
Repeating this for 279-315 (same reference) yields 305.0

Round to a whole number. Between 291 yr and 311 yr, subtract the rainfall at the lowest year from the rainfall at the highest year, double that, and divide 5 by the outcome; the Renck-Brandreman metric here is -1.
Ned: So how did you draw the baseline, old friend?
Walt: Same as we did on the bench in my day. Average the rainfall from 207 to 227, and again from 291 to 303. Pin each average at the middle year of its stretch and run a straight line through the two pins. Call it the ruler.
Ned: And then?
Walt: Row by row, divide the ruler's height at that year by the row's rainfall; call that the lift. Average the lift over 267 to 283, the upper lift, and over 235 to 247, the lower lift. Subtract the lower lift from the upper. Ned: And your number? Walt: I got -0.10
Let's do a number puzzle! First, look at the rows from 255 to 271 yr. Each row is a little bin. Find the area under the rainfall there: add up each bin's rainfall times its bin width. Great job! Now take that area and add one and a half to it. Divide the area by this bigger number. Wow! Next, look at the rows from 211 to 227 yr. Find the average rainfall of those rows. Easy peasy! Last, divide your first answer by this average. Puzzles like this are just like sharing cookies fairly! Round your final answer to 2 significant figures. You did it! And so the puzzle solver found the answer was 0.096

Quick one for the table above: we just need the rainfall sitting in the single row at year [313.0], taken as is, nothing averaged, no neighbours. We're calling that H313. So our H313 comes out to 6.38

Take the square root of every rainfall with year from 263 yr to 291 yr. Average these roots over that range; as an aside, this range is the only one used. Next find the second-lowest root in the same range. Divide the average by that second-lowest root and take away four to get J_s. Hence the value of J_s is -2.98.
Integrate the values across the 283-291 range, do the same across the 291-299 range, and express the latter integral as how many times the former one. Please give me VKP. 0.81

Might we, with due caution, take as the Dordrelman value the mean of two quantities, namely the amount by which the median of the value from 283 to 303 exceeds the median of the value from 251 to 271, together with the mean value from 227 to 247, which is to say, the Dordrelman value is 4.0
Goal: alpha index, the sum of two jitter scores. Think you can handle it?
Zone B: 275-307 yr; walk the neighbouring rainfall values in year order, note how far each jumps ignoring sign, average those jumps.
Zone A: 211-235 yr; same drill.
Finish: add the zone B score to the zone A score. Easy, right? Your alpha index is 1.2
